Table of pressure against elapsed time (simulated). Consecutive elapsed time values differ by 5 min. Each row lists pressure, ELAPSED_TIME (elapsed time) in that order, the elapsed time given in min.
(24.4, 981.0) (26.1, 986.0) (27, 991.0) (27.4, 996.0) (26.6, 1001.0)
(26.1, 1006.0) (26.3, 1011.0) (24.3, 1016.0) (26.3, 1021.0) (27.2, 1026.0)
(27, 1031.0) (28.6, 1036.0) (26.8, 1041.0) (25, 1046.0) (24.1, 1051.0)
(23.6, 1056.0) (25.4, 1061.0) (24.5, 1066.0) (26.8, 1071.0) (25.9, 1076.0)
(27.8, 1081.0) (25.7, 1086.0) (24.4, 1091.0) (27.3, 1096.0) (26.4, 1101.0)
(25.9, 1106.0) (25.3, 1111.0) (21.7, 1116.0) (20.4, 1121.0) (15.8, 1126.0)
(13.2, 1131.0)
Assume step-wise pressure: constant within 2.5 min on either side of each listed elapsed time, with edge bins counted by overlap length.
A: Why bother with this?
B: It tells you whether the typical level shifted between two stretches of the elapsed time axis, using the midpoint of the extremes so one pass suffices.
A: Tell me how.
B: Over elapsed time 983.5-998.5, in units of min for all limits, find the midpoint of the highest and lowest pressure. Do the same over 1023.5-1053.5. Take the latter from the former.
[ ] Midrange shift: 0.4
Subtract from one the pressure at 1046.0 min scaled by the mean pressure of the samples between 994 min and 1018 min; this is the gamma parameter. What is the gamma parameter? 0.044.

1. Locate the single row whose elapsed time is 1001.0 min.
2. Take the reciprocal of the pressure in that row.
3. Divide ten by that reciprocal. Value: 266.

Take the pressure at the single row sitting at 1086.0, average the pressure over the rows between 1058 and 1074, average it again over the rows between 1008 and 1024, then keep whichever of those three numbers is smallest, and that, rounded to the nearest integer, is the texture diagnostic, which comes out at 26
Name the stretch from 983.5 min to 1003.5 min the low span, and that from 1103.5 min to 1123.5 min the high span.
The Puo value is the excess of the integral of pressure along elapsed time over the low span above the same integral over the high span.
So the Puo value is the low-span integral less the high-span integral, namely 69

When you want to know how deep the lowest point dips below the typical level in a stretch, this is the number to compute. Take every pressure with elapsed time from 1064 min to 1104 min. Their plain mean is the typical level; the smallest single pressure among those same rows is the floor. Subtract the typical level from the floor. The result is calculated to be -1.7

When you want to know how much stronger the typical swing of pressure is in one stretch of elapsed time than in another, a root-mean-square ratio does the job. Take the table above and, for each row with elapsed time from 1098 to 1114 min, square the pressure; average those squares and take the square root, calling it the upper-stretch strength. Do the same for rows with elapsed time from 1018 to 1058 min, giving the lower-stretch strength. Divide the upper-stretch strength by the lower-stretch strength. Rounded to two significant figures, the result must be 0.99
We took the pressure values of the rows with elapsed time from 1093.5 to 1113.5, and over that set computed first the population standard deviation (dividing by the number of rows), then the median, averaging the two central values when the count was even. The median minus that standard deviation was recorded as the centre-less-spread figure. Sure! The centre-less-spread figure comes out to 25.4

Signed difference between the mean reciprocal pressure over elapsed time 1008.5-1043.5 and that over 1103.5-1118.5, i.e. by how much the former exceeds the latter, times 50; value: -0.190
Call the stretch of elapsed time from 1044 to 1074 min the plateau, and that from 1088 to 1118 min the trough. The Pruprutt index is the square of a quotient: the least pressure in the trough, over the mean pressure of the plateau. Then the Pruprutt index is 0.759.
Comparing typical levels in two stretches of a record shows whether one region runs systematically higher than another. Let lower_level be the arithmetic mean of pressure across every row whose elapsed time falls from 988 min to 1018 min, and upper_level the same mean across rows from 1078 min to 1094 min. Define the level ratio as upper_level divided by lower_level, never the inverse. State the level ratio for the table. 0.988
